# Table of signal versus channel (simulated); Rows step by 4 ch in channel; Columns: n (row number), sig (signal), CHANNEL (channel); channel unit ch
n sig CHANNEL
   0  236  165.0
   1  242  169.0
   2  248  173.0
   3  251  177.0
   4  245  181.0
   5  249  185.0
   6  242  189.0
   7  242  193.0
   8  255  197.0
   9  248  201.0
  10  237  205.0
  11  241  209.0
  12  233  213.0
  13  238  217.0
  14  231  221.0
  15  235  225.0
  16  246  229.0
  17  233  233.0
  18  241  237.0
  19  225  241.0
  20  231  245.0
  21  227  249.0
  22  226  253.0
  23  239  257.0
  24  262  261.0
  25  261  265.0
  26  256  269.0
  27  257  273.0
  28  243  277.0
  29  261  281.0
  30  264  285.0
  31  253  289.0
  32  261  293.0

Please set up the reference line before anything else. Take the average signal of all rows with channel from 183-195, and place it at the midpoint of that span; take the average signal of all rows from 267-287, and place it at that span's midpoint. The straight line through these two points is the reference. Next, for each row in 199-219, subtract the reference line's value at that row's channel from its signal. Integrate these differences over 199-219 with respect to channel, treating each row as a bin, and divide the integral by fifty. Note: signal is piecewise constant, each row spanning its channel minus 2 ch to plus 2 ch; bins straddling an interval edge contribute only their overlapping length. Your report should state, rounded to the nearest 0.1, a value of -3.1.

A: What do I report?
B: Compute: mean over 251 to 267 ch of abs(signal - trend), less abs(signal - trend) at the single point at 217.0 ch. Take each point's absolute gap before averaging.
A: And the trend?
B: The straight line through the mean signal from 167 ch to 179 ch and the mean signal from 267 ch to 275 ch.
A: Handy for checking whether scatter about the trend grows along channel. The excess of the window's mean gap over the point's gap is 1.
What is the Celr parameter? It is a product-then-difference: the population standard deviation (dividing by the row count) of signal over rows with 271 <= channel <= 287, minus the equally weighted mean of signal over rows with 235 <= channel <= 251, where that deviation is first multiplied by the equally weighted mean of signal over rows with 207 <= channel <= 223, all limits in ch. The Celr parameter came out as 1665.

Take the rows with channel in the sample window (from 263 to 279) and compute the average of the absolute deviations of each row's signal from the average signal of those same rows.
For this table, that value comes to 5.6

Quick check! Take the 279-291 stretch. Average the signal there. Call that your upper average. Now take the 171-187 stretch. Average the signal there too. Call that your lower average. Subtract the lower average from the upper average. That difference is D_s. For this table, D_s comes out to 11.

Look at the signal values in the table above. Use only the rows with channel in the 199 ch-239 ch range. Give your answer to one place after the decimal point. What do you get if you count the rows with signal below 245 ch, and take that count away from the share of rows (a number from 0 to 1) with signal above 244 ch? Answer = -7.8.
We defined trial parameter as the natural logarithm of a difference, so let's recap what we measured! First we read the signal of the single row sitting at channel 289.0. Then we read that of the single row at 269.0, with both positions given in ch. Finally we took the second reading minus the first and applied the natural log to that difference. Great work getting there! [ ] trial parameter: 1.1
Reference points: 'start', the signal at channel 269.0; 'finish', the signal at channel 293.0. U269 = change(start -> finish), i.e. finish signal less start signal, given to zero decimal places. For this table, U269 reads 5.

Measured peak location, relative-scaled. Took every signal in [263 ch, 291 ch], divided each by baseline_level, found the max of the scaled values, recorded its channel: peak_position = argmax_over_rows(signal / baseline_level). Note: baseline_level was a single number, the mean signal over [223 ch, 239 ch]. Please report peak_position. 285.0 ch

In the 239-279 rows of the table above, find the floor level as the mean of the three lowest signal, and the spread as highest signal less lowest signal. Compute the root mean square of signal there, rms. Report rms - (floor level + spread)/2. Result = 112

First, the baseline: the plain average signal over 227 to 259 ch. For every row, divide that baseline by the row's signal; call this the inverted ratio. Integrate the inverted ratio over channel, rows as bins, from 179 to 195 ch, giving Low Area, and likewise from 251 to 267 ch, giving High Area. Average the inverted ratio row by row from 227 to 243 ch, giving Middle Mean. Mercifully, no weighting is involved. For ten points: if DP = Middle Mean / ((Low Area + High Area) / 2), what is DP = 0.0650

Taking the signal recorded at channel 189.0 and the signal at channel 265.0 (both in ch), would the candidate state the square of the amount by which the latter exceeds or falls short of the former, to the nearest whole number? 361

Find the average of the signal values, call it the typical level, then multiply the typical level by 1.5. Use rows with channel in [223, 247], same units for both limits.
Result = 353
